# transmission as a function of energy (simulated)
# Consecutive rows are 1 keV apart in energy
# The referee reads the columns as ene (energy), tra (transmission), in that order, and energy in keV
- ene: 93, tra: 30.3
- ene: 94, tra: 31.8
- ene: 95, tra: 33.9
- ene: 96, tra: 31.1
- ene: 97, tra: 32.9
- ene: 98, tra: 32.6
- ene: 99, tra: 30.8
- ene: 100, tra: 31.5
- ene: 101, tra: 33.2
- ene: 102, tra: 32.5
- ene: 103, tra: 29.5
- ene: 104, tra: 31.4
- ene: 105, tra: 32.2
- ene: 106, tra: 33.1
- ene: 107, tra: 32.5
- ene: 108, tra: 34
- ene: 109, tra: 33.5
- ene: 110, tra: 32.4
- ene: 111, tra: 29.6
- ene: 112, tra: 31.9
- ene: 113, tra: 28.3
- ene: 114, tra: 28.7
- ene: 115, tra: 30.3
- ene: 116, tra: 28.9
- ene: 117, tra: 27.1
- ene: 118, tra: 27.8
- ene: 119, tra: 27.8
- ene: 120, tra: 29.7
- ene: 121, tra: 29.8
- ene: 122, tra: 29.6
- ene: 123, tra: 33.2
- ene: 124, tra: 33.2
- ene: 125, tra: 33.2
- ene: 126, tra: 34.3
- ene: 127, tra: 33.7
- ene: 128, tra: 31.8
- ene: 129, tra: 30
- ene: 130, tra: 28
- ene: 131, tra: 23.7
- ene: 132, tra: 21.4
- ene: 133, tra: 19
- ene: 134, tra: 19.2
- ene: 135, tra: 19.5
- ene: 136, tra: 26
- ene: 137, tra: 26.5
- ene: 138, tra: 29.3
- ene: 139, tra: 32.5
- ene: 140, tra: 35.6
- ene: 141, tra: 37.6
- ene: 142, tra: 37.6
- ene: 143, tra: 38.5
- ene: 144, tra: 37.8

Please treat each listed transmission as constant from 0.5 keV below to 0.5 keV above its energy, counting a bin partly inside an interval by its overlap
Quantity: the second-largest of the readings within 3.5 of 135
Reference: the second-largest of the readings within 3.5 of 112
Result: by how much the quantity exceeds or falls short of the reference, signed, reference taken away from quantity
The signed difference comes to -6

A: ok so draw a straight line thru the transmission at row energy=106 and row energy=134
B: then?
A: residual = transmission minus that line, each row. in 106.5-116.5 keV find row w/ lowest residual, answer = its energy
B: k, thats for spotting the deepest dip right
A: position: 113 keV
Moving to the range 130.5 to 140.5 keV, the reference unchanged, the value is 133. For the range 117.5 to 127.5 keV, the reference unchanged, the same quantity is 118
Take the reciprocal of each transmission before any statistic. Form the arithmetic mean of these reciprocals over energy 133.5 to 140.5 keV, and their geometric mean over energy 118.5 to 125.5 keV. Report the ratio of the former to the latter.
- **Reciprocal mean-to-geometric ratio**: 1.20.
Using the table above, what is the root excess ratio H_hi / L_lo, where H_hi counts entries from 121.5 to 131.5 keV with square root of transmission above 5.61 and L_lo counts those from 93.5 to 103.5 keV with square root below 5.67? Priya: 1.2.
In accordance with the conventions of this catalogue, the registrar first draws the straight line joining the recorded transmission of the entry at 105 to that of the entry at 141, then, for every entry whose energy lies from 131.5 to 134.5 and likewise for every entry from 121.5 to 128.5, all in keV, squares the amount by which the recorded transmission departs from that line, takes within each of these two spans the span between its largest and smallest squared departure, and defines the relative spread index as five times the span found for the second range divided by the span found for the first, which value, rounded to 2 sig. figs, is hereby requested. 1.5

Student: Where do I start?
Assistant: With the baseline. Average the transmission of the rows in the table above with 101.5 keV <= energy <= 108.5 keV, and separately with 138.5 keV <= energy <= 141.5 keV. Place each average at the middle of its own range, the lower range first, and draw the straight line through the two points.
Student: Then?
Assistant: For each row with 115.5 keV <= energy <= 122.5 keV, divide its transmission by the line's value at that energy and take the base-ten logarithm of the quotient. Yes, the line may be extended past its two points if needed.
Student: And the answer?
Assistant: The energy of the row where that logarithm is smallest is 117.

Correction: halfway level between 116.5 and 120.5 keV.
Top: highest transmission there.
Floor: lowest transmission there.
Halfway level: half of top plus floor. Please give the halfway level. 28.4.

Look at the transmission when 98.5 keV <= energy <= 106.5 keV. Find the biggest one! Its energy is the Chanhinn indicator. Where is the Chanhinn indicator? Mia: 101 keV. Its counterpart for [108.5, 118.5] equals 109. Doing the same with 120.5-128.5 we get 126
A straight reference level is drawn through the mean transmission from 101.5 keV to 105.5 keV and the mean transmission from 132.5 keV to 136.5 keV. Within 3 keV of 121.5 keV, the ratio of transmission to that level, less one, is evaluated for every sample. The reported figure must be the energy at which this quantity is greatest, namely 124 keV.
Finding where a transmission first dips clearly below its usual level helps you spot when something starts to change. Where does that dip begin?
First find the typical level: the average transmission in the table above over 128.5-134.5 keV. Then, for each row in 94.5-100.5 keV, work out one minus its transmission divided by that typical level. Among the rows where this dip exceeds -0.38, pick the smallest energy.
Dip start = 96 keV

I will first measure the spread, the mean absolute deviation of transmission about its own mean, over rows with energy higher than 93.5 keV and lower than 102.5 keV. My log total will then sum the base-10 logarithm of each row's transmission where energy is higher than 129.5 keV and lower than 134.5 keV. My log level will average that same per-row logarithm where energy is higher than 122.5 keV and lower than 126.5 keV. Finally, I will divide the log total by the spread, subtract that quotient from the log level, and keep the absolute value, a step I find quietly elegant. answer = 6.4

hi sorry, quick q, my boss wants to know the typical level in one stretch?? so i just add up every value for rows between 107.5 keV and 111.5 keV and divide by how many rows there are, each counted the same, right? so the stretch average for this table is 32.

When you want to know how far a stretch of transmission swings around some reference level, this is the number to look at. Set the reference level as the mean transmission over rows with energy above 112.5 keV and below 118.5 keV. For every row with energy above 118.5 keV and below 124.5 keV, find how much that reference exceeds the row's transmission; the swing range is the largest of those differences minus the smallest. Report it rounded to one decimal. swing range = 5.4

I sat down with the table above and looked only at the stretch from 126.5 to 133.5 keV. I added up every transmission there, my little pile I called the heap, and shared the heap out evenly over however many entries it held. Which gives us 27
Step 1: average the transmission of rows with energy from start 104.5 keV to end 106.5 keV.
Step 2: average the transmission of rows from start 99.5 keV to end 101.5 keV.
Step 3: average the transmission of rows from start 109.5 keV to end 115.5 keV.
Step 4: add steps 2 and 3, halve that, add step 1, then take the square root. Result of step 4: 8.00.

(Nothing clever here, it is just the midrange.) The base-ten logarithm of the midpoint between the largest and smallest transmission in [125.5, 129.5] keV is 1.51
